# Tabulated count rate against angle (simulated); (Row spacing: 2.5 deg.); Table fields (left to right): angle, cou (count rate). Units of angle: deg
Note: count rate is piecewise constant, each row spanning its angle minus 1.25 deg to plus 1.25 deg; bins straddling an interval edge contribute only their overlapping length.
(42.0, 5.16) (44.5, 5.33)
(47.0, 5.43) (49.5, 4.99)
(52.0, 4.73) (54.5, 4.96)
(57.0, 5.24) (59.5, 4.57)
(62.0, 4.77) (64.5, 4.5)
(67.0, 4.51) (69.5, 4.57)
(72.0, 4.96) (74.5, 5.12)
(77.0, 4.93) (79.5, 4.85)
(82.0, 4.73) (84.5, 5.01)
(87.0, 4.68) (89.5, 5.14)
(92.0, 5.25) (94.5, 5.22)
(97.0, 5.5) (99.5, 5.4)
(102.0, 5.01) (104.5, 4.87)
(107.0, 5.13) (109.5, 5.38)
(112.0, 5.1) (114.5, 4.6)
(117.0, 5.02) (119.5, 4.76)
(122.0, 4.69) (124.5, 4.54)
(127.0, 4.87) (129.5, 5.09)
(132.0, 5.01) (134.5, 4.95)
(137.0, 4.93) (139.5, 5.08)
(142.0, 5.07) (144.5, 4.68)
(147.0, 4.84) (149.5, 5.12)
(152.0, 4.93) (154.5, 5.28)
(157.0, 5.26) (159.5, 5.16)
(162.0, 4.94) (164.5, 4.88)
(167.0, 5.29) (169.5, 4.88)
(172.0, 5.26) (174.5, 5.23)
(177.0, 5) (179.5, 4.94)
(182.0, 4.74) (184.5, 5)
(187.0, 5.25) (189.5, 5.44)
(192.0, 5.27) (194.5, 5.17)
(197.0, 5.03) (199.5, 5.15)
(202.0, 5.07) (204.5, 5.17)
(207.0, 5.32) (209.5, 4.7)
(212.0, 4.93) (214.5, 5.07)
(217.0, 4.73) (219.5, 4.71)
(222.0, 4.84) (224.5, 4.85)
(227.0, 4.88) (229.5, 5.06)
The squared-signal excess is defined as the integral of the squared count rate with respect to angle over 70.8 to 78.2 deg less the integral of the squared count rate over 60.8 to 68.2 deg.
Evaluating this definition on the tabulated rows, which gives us 29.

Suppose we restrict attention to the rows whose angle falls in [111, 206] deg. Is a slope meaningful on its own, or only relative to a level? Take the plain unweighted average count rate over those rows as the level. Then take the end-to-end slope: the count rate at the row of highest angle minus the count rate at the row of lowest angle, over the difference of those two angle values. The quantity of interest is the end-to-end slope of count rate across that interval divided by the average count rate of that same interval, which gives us 0.0002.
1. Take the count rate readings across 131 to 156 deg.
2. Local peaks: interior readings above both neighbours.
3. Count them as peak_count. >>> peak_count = 2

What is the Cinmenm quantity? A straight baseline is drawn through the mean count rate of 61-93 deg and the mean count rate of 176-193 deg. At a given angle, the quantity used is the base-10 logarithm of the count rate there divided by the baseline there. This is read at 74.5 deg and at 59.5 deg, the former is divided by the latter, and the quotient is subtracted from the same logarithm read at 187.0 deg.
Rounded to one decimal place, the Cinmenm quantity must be 1.1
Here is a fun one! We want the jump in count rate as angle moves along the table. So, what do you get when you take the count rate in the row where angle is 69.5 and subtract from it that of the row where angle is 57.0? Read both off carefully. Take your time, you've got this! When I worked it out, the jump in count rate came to -0.7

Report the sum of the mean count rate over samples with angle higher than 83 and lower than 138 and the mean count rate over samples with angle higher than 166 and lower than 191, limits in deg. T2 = 10.1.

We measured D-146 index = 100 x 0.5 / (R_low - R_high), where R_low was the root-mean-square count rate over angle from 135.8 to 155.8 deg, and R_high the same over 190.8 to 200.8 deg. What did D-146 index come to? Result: -310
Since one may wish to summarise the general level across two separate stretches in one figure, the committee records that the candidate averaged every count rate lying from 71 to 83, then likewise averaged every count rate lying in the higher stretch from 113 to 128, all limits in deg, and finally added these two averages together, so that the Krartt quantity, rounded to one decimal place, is 9.7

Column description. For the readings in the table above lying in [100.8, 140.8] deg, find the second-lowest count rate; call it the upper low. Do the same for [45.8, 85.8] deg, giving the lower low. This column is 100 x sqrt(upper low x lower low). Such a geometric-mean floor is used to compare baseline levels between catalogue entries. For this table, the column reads 455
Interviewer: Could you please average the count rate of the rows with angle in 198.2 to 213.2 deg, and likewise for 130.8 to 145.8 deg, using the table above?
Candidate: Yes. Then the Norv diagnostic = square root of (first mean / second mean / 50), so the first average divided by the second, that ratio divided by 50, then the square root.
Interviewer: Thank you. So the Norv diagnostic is 0.1429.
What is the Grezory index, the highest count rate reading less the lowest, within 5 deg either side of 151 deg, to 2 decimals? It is 0.44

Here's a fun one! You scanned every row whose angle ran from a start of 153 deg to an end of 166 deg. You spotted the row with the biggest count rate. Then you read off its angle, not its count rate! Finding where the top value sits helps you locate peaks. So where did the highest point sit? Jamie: 154.5 deg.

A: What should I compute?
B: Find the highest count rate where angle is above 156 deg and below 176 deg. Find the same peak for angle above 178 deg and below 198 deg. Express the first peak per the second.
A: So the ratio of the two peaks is 0.972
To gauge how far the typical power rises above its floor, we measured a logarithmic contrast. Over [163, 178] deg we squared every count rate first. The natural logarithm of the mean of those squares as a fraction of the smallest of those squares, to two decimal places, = 0.09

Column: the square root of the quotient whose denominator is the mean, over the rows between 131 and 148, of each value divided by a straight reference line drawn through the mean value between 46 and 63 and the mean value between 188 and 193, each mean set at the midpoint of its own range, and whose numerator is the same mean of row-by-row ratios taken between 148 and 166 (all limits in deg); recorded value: 1.01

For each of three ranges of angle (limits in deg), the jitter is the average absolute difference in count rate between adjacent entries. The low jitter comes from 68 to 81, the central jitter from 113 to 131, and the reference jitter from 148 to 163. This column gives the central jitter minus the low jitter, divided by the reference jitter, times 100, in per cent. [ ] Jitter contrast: 21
